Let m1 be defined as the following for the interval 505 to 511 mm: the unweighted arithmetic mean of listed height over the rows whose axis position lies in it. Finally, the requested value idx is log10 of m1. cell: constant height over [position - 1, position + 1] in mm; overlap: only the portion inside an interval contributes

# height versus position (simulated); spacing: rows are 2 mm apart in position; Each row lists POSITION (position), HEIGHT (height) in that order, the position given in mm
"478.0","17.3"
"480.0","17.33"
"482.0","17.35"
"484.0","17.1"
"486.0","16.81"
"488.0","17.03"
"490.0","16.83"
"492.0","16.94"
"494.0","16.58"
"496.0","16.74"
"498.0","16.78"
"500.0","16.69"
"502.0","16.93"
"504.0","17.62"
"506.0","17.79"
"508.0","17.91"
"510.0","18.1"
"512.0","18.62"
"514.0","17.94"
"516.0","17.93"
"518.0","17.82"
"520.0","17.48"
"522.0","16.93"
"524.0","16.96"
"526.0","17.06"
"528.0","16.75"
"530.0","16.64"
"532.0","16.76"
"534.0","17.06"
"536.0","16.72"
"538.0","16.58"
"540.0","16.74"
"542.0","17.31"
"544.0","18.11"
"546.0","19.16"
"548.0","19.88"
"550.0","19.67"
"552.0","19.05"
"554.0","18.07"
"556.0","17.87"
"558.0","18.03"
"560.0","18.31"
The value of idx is 1.25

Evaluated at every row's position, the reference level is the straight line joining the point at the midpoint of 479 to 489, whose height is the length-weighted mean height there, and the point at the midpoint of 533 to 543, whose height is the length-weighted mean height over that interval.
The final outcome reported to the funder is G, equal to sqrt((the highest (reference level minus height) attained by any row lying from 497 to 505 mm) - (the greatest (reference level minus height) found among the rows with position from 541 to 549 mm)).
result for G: 0.90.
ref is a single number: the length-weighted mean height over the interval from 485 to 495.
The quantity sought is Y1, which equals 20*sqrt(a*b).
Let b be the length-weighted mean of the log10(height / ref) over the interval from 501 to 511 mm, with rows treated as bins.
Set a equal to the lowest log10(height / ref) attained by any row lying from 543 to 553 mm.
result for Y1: 0.51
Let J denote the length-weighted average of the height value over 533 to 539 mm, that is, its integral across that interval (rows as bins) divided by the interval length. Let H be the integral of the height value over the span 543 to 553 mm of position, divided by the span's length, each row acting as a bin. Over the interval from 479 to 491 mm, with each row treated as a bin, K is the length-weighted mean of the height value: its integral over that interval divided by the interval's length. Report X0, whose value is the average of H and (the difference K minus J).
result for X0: 9.7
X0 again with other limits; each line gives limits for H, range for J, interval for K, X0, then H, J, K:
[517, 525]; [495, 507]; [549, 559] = 9.4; 17.3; 17.1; 18.5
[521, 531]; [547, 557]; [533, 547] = 7.7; 16.9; 18.9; 17.4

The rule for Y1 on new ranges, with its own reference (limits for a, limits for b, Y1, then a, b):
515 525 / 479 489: 0.08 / 0.002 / 0.0073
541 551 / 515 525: 0.27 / 0.012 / 0.0147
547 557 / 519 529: 0.23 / 0.026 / 0.0050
